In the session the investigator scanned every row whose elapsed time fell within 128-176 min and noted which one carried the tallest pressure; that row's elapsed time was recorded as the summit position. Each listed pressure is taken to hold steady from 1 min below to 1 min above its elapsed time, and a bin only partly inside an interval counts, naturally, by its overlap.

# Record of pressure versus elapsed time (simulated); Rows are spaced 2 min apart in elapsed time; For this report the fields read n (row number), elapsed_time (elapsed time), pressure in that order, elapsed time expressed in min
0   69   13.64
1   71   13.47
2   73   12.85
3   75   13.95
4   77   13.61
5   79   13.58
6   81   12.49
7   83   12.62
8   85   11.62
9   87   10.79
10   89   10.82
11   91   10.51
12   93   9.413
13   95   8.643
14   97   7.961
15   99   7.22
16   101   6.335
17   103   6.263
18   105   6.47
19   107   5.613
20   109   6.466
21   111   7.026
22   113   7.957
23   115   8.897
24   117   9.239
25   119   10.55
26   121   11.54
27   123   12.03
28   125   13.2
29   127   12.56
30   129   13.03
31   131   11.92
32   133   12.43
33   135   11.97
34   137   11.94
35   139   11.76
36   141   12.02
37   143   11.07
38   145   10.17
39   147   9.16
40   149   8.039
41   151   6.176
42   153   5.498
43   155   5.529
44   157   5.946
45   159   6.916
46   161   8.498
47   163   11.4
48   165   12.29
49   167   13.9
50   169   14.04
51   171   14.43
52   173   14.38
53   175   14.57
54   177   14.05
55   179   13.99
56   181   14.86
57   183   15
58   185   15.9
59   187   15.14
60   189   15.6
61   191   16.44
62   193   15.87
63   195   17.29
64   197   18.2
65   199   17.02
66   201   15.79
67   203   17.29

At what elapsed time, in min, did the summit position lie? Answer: 175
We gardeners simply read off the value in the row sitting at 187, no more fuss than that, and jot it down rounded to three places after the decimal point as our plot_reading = 15.140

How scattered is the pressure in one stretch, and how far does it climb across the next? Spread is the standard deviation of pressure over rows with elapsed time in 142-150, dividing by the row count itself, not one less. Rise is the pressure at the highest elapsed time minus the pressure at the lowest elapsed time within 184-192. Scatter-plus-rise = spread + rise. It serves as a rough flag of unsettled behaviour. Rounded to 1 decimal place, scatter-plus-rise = 1.7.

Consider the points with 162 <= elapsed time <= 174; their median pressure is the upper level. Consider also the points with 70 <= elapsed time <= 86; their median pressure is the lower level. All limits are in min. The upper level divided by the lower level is 1.1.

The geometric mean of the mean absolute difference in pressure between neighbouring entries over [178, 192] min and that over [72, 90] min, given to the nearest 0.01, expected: 0.61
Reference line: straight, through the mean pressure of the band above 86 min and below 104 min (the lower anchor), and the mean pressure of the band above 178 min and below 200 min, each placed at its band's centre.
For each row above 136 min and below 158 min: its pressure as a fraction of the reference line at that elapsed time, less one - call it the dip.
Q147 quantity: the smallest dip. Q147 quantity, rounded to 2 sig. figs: -0.58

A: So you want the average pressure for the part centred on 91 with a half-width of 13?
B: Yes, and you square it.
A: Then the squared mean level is 97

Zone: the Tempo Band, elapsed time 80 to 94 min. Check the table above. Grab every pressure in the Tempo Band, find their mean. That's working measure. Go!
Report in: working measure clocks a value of 11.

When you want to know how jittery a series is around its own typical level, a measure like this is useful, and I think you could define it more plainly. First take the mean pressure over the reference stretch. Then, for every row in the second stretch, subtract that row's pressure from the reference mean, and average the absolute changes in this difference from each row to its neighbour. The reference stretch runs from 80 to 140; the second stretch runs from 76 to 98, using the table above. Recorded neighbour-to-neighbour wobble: 0.60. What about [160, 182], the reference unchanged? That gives 0.76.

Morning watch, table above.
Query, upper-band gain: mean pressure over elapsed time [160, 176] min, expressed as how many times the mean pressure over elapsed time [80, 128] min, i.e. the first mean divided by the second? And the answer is 1.37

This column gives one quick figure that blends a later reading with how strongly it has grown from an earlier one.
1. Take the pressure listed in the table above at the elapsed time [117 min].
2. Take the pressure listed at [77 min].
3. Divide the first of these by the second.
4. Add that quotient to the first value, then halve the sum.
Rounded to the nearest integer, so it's 5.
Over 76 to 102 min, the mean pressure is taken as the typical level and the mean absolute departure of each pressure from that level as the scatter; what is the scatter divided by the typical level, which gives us 0.19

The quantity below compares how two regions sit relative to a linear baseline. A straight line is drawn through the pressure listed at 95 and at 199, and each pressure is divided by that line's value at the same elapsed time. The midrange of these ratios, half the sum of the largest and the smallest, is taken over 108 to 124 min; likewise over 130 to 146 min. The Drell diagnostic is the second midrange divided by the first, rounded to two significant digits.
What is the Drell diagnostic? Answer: 1.1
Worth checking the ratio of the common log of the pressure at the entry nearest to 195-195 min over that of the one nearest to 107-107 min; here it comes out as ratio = 1.65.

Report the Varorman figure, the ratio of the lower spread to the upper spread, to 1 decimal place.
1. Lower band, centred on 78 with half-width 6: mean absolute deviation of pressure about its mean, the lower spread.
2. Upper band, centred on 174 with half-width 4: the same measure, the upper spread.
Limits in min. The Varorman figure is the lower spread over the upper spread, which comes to 3.4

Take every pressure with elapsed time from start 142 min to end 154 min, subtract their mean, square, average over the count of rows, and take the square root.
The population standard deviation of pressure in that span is 2.0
